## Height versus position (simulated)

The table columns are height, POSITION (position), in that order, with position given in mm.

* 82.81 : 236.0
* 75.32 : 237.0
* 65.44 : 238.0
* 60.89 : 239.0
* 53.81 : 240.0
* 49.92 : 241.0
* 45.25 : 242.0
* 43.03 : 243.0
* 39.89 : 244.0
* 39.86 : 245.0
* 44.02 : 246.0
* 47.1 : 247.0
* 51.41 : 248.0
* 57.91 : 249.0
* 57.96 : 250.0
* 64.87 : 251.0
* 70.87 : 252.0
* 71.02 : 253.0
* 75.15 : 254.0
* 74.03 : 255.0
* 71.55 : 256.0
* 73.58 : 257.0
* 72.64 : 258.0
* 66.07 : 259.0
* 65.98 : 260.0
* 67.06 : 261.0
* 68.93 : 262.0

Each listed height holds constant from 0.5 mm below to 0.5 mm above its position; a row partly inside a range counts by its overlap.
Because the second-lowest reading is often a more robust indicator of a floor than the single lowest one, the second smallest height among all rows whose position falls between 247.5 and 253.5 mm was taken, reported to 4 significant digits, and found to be 57.91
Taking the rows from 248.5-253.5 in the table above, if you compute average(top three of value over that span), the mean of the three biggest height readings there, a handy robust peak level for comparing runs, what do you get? 69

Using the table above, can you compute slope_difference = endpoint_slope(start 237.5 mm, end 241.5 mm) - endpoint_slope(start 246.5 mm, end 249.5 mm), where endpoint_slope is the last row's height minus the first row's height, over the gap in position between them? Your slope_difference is -11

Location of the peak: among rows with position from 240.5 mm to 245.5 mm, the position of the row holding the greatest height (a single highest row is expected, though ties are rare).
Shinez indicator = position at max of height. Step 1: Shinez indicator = 241.0 mm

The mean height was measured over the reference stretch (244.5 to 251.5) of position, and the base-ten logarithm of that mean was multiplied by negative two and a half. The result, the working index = -4.3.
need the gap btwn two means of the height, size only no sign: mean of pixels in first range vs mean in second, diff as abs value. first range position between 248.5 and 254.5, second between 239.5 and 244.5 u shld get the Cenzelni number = 20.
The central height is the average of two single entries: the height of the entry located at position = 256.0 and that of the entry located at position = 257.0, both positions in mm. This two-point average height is 73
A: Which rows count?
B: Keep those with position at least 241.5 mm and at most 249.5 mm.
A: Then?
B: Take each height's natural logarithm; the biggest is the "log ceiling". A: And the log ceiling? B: 4.06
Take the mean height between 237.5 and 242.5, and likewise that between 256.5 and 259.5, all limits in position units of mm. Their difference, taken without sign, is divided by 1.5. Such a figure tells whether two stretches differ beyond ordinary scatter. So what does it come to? 10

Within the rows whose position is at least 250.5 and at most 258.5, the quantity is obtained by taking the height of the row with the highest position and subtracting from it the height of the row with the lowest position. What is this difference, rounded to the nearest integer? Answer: 8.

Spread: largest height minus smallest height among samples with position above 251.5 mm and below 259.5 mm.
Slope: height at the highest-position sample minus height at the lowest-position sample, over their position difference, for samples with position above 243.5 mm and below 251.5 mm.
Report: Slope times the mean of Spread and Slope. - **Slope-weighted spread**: 23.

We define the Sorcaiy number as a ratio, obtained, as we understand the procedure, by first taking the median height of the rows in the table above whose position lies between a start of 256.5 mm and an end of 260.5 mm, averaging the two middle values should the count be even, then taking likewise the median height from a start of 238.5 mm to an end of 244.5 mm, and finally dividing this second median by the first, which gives 0.69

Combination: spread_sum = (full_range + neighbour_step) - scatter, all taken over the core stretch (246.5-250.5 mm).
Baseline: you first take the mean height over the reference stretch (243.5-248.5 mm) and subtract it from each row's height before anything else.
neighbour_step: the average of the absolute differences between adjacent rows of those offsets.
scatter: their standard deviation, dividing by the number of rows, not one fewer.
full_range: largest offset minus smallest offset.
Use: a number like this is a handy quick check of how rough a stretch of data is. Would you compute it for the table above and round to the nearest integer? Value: 10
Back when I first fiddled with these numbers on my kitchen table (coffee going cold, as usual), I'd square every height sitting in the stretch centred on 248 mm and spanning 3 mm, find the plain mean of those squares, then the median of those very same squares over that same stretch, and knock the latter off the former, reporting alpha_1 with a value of 95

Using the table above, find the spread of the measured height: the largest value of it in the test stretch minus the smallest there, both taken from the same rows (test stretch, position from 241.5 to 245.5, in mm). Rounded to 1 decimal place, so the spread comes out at 5.4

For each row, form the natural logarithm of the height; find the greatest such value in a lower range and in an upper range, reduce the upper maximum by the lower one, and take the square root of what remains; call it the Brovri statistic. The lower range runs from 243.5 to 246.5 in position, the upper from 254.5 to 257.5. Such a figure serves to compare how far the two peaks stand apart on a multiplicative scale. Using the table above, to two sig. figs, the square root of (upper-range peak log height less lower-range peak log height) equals 0.72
